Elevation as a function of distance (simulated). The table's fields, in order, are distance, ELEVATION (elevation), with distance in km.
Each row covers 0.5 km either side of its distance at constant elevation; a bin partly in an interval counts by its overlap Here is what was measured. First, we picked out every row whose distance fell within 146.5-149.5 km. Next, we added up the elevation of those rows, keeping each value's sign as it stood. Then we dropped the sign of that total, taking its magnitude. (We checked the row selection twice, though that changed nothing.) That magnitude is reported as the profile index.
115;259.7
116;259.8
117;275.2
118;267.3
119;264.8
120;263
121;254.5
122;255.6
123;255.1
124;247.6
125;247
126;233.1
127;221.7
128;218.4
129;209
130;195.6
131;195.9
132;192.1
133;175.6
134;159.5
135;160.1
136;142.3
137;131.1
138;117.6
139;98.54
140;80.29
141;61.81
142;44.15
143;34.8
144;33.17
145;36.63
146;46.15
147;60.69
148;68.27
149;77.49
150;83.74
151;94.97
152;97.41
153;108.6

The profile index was 206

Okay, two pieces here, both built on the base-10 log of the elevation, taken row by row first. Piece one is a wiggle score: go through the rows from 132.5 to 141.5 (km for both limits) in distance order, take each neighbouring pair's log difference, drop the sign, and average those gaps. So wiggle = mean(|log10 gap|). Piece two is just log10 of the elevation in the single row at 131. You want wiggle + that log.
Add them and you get 2.35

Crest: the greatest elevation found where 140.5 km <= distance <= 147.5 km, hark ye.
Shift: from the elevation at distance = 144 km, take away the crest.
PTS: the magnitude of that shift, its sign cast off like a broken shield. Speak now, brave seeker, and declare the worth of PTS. 29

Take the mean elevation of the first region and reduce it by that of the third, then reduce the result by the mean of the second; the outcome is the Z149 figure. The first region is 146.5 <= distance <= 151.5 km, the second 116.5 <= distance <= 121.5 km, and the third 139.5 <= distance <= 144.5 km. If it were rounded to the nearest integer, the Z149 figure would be -239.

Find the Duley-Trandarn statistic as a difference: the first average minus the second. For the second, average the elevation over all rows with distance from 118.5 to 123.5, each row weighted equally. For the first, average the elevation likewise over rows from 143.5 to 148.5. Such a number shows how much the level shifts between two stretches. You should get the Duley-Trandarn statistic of -210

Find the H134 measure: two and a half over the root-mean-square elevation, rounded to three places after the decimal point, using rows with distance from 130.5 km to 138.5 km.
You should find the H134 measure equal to 0.015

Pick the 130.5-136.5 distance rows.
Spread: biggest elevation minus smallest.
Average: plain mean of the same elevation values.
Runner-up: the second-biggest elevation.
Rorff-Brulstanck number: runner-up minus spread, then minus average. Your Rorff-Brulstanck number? -32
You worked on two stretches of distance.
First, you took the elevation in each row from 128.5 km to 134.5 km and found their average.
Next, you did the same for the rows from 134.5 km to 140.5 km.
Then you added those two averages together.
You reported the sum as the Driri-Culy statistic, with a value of 310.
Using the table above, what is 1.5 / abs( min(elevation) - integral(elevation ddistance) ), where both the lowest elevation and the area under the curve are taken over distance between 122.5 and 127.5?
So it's 0.002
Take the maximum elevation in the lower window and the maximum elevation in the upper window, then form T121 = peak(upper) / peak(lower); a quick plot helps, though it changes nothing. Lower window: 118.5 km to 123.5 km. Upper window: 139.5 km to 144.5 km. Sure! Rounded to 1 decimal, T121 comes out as 0.3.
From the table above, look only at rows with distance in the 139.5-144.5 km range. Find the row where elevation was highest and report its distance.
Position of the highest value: 140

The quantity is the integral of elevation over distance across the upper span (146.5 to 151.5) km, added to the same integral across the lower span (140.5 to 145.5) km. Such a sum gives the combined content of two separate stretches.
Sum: 596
